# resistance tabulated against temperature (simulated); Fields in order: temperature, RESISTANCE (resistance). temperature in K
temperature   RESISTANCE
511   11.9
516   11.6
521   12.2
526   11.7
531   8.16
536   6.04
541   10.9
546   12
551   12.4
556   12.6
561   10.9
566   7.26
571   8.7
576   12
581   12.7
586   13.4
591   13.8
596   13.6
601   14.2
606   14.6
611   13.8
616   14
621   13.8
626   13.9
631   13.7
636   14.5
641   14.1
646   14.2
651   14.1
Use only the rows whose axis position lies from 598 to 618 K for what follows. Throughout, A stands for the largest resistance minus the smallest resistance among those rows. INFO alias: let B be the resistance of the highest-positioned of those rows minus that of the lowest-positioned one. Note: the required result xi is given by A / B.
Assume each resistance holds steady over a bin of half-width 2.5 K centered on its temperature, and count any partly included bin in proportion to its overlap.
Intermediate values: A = 0.8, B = -0.2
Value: -4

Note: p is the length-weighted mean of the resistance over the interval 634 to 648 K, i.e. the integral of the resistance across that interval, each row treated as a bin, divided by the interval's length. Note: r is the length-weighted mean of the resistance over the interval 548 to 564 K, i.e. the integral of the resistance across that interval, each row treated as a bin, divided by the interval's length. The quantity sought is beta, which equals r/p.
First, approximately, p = 14.3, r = 11.8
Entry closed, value 0.83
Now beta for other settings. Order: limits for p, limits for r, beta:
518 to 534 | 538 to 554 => 1.10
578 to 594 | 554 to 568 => 0.77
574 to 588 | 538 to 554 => 0.91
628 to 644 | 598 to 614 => 1.01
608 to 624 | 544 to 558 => 0.89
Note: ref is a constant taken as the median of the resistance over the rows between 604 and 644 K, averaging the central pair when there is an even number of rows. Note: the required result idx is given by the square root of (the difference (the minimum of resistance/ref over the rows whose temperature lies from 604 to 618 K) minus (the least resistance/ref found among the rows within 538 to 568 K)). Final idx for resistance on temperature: 0.68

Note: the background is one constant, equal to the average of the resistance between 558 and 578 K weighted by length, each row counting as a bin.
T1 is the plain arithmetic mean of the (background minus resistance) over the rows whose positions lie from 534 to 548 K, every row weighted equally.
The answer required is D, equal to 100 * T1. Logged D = 8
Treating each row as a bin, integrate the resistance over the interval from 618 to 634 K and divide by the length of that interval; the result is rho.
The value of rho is 13.8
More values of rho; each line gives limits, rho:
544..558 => 12.3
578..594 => 13.3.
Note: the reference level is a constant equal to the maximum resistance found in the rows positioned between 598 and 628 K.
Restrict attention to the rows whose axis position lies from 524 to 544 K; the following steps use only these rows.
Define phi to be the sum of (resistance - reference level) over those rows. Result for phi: -22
